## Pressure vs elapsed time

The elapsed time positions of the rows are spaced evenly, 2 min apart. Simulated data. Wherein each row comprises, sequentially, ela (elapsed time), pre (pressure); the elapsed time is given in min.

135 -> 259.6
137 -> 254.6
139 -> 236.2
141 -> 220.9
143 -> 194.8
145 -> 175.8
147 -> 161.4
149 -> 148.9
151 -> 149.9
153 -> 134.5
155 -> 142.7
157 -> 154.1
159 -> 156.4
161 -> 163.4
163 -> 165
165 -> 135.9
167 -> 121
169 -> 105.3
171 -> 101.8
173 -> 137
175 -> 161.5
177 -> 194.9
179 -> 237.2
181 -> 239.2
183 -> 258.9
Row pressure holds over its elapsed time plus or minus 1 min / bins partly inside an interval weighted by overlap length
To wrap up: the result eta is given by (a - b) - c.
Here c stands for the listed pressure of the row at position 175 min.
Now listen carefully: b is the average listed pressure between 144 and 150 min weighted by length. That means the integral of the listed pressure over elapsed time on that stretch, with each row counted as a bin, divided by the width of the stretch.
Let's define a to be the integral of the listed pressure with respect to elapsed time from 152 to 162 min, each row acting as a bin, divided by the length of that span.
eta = -173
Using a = 150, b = 162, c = 161.5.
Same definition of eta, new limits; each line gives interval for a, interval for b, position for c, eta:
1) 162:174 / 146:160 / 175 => -184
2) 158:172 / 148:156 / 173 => -145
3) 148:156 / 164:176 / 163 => -148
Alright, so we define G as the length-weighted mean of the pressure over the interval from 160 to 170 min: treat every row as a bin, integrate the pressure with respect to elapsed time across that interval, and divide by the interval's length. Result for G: 138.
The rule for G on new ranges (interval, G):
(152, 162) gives 150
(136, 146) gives 216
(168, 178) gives 140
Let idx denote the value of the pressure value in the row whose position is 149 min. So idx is 148.9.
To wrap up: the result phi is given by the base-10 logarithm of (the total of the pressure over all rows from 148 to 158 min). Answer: 2.86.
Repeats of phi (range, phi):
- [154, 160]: 2.66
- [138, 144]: 2.81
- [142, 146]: 2.57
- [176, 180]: 2.64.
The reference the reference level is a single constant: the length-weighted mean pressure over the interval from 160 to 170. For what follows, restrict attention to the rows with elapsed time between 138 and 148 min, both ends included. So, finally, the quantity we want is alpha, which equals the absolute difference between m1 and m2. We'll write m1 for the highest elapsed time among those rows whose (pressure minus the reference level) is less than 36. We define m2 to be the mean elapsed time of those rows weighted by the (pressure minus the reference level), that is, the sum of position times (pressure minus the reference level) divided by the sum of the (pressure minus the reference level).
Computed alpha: 5.3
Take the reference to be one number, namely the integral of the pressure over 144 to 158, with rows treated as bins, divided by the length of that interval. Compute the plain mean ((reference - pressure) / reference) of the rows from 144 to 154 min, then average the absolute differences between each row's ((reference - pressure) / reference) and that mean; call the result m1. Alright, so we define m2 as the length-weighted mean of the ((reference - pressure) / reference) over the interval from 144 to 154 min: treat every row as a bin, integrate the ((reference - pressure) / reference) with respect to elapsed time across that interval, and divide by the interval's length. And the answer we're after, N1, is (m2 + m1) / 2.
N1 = 0.033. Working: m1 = 0.08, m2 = -0.01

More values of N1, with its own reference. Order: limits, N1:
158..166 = 0.023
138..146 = -0.108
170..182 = 0.062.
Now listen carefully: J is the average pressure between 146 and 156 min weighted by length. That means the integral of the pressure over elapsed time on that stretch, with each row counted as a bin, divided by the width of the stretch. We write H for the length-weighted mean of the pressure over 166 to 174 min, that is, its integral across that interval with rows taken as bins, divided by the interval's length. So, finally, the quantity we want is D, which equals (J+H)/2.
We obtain 132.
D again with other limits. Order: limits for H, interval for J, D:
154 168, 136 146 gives 182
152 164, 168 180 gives 154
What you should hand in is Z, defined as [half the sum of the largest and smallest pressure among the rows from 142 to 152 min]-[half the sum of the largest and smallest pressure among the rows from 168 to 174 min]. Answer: 52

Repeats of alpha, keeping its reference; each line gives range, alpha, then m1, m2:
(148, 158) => 3.8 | 157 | 153.2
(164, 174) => 3.6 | 173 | 169.4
